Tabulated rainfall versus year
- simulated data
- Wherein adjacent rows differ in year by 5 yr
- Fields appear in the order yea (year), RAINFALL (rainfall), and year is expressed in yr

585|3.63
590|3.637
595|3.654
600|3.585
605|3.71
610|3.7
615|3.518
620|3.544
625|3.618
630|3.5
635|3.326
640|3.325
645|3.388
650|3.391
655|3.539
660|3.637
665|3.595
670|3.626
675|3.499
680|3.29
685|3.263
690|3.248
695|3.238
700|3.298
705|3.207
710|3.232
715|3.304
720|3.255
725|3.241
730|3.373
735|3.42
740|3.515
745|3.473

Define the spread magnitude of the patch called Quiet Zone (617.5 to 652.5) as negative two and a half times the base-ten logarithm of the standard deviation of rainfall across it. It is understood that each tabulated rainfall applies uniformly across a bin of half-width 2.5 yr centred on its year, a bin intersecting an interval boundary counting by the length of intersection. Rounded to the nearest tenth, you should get 2.4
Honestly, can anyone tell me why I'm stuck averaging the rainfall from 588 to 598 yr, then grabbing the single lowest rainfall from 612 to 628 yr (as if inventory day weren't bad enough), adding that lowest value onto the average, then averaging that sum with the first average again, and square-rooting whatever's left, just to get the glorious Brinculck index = 2.32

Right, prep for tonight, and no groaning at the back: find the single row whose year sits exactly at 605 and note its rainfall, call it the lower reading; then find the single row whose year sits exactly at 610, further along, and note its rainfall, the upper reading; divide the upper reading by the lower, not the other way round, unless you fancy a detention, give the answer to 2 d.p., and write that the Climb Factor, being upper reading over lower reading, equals 1.00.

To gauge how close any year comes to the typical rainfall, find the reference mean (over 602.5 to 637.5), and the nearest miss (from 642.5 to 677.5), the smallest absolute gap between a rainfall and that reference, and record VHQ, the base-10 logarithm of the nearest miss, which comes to -1.7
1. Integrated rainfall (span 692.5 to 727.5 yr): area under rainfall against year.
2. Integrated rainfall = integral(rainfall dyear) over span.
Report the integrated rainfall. 114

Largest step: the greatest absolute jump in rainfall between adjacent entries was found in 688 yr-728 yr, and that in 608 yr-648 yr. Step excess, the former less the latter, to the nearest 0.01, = -0.09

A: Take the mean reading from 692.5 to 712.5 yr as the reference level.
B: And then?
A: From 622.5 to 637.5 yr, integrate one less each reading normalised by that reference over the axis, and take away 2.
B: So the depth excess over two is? -3.10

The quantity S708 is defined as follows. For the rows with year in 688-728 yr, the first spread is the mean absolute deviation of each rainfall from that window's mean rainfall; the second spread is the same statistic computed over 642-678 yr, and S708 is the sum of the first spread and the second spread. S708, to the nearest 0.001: 0.109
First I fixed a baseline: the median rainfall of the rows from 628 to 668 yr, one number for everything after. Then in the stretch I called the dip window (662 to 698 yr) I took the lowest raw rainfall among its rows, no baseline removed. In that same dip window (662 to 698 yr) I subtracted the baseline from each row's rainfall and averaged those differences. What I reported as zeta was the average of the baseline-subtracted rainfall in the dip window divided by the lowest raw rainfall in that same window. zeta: -0.02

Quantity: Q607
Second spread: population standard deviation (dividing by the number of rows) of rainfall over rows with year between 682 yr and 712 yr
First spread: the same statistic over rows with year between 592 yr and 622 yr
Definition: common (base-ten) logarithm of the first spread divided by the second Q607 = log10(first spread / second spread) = 0.4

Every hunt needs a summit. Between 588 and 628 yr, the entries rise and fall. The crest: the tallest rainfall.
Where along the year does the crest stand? 605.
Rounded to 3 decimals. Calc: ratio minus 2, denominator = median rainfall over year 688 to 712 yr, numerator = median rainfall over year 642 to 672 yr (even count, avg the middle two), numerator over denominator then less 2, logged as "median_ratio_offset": -0.898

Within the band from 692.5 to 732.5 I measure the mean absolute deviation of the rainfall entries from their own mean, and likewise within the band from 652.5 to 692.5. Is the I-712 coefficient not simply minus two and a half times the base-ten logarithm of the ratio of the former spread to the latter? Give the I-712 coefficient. 1.3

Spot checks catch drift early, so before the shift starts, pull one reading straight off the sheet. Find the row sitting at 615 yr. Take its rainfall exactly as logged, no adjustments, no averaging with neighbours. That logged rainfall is 3.518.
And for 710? 3.232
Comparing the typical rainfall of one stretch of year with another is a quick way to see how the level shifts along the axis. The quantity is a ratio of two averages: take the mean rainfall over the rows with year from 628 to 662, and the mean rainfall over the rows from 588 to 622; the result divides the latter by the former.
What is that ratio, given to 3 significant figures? 1.05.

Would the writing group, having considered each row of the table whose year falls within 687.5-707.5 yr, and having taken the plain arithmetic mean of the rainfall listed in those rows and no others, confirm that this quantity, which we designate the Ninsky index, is 3.25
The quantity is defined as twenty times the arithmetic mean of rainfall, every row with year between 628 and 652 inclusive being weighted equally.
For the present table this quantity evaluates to 67.7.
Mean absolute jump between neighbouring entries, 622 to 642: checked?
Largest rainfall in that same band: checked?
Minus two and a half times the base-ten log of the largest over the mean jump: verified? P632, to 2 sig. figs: -3.9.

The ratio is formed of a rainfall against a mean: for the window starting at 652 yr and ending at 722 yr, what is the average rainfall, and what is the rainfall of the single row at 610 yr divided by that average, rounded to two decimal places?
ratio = 1.10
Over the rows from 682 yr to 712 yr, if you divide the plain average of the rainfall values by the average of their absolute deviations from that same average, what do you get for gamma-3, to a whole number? 148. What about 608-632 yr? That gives 54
